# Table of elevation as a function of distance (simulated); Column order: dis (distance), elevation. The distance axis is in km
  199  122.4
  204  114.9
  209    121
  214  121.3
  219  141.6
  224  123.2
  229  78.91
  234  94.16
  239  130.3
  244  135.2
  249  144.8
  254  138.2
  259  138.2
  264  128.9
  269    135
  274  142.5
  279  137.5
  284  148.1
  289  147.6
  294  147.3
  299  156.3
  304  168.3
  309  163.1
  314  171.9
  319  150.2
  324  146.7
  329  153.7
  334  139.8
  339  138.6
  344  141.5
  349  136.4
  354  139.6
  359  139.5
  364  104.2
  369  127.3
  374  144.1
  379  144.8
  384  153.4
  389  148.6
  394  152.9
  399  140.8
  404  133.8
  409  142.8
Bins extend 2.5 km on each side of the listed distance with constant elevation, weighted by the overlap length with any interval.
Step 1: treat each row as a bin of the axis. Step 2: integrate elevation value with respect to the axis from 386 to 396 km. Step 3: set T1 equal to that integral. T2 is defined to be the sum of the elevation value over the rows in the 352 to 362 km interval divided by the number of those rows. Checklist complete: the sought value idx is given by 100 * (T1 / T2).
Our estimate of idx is 1080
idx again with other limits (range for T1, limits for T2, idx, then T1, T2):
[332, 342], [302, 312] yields 841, 1393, 166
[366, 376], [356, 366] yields 1097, 1337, 122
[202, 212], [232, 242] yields 1054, 1183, 112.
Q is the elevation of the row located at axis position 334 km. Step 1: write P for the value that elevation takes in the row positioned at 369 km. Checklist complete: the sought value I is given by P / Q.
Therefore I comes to 0.91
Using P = 127.3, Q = 139.8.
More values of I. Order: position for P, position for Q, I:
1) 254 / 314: 0.80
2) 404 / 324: 0.91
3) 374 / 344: 1.02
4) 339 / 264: 1.08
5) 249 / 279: 1.05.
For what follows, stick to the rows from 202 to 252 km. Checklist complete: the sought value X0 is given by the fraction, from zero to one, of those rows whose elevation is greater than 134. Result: 0.30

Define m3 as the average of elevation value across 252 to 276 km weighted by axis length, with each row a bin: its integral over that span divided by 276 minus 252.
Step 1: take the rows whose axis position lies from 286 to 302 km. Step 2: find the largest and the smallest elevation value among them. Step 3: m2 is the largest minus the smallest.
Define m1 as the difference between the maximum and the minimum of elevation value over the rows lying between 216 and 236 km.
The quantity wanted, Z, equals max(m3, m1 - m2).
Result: 136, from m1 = 63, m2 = 9.0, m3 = 136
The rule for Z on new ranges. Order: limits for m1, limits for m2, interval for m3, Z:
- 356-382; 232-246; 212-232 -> 116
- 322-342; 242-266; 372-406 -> 146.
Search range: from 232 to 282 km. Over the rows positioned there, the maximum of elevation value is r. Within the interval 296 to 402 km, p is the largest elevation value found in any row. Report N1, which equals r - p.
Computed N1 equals -27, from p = 171.9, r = 144.8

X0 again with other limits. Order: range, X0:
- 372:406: 0.86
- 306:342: 1.00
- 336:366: 0.83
